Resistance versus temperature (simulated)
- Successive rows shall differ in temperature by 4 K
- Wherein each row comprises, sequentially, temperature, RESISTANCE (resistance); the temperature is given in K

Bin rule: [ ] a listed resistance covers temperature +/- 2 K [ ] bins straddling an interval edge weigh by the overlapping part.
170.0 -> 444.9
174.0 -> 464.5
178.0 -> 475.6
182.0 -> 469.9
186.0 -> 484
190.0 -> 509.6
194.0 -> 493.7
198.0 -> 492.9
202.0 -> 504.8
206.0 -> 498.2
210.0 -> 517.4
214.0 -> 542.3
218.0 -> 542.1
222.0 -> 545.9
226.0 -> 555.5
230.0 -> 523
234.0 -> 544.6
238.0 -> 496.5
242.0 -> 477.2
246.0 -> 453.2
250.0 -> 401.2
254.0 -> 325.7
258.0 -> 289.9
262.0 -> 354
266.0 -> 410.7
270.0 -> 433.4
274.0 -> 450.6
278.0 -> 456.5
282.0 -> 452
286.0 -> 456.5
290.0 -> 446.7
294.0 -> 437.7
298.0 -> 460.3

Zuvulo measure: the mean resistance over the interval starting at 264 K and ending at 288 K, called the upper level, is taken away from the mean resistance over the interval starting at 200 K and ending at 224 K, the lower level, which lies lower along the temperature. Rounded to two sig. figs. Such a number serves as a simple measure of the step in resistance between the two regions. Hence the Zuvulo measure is 82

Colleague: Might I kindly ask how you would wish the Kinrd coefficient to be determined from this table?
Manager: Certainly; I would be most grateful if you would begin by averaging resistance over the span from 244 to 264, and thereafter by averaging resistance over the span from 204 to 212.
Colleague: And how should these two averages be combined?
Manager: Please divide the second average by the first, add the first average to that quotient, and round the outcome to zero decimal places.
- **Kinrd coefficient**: 366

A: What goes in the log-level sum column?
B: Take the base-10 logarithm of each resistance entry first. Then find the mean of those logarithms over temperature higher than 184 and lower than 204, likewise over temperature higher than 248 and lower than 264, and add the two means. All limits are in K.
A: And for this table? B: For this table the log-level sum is 5.23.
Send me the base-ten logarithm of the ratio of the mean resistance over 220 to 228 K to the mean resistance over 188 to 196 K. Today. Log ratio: 0.04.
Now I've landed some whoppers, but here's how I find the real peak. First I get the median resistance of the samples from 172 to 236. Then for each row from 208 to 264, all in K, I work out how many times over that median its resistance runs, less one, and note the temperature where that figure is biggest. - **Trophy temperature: 226.0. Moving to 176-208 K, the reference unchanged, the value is 190.0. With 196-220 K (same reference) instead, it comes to 214.0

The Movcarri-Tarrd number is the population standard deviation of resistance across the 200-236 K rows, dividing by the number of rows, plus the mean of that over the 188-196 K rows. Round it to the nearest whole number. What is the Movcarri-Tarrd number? 521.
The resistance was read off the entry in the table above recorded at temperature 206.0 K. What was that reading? 498.2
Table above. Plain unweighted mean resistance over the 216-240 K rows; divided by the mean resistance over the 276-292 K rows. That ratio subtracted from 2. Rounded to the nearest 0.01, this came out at 0.82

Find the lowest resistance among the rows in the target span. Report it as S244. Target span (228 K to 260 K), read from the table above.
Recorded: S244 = 289.9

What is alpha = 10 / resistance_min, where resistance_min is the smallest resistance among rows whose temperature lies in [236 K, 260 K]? 0.0345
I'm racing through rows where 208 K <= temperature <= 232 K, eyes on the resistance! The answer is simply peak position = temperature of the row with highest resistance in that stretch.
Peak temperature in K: 226.0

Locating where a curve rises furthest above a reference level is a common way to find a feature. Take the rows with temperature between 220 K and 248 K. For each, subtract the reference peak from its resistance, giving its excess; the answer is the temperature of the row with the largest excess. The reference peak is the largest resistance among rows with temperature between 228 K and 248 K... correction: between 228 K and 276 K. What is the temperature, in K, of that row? 226.0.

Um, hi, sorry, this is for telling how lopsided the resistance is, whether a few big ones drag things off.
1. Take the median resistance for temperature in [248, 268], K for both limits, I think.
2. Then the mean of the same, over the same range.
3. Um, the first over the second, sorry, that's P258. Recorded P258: 0.994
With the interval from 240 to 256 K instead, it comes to 1.031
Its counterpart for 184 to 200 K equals 0.996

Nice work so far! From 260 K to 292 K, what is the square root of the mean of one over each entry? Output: 0.048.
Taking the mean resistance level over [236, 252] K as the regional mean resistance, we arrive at 457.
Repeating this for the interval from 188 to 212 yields 503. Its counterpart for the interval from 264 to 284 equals 441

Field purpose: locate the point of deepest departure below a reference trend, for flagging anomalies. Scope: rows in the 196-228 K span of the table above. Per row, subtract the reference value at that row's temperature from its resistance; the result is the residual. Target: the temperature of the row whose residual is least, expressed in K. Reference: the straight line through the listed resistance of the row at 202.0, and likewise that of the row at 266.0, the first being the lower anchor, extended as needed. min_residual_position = 198.0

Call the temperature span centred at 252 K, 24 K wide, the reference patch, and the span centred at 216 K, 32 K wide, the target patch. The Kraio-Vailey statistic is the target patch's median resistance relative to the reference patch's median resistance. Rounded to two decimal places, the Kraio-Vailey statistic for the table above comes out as 1.41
